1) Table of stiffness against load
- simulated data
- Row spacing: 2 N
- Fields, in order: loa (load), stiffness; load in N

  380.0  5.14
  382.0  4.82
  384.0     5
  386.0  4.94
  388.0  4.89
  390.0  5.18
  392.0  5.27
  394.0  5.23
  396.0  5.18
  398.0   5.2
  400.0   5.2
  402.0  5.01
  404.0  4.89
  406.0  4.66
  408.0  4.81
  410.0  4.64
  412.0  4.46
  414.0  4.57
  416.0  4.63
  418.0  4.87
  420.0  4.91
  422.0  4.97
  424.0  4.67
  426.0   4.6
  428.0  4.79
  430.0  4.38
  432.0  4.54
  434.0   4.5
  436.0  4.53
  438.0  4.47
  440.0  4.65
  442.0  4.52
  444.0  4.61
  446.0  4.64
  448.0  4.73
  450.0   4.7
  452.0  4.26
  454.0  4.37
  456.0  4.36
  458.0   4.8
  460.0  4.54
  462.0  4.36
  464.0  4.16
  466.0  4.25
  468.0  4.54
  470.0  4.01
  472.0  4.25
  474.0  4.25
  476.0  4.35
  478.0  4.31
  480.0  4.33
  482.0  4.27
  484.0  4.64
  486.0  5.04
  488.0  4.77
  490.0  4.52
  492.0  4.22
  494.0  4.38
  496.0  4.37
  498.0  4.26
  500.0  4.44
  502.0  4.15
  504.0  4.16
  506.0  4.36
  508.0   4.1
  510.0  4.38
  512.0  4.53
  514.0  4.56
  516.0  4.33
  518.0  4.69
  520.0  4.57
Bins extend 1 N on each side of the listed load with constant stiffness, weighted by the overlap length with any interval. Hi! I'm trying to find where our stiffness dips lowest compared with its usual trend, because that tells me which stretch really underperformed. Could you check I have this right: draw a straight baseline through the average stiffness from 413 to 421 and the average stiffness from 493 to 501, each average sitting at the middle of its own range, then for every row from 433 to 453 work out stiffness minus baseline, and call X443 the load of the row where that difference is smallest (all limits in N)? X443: 452.0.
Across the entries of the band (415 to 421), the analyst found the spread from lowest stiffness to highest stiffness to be 0.28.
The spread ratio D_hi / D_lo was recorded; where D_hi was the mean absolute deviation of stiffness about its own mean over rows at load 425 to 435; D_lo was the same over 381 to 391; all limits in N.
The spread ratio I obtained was 1.07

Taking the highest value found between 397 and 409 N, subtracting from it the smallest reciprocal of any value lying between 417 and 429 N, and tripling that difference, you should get 15.0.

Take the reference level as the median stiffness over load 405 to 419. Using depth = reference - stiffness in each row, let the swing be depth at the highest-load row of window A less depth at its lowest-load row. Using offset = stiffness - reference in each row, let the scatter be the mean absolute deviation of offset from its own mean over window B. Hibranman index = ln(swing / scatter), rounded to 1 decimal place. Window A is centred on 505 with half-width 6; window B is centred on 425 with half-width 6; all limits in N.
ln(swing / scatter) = -1.0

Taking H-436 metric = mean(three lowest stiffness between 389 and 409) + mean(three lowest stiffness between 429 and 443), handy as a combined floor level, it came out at 9.24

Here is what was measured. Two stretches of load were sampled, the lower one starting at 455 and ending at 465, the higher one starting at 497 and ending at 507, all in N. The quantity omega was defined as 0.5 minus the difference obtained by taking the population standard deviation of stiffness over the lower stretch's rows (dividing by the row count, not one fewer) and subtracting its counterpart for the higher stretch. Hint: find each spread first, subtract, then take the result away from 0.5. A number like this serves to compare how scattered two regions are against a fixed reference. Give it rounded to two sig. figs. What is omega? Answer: 0.40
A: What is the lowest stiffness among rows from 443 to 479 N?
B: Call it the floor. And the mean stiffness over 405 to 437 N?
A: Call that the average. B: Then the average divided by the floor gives 1.16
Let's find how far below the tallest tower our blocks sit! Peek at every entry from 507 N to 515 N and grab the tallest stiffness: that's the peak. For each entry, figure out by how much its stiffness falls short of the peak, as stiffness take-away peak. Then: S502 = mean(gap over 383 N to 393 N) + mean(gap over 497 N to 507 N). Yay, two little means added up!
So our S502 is 0.21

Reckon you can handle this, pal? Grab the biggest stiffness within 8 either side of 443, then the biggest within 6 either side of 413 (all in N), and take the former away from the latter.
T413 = 0.14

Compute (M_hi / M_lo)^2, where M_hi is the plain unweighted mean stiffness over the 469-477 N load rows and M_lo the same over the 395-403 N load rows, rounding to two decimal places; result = 0.67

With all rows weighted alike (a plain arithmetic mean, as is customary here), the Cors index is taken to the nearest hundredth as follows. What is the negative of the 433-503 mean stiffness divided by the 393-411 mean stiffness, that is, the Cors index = -0.89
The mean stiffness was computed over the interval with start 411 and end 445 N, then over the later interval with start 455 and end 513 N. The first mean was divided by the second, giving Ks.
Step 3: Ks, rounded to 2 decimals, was 1.06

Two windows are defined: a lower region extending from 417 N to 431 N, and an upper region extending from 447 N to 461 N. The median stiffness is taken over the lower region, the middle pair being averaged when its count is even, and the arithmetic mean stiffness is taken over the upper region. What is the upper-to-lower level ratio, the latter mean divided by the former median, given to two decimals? 0.95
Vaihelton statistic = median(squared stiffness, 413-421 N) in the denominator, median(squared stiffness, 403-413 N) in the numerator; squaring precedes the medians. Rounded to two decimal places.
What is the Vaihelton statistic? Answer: 0.96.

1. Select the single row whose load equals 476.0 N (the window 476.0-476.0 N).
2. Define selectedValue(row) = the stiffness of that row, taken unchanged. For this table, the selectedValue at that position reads 4.35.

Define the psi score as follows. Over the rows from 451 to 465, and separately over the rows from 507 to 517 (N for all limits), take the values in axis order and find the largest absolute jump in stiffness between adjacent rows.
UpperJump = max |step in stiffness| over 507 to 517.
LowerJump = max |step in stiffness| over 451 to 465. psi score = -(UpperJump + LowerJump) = -0.72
